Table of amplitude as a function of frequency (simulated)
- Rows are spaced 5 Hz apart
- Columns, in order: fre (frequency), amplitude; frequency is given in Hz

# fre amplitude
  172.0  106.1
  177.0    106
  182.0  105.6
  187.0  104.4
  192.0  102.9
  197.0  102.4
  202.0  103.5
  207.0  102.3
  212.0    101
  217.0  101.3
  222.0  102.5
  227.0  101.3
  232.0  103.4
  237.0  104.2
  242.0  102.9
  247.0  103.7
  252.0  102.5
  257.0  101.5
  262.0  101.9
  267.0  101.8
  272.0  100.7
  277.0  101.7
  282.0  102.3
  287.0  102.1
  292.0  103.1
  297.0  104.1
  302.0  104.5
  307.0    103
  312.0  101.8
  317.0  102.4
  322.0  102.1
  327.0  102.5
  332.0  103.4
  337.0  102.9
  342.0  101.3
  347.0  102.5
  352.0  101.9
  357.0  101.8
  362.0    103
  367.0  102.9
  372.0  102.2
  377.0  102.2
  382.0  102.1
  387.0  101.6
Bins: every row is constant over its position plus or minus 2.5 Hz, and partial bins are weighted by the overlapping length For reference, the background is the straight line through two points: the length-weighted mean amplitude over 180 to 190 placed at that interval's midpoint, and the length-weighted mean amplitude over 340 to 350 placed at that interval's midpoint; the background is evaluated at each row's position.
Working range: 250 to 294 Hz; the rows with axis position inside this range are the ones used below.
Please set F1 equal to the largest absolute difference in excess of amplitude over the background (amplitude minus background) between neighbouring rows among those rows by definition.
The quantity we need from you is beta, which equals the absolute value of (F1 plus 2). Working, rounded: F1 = 1.09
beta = 3.09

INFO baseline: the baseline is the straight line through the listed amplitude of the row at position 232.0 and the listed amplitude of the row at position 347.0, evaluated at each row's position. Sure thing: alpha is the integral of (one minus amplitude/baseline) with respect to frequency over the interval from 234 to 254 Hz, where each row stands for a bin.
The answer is -0.01 Hz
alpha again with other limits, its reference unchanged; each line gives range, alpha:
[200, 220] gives 0.30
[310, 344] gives 0.10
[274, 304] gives 0.01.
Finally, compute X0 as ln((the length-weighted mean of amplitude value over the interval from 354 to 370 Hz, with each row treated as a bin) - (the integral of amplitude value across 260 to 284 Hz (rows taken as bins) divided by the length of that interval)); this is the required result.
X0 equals -0.1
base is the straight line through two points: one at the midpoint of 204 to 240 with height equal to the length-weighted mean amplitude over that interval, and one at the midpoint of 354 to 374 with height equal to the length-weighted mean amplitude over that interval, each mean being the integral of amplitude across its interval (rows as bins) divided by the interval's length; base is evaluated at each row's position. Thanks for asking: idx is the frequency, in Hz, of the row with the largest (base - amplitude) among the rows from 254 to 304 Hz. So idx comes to 272.0 Hz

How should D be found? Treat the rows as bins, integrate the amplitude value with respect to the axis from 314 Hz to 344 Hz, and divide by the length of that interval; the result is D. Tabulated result 102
